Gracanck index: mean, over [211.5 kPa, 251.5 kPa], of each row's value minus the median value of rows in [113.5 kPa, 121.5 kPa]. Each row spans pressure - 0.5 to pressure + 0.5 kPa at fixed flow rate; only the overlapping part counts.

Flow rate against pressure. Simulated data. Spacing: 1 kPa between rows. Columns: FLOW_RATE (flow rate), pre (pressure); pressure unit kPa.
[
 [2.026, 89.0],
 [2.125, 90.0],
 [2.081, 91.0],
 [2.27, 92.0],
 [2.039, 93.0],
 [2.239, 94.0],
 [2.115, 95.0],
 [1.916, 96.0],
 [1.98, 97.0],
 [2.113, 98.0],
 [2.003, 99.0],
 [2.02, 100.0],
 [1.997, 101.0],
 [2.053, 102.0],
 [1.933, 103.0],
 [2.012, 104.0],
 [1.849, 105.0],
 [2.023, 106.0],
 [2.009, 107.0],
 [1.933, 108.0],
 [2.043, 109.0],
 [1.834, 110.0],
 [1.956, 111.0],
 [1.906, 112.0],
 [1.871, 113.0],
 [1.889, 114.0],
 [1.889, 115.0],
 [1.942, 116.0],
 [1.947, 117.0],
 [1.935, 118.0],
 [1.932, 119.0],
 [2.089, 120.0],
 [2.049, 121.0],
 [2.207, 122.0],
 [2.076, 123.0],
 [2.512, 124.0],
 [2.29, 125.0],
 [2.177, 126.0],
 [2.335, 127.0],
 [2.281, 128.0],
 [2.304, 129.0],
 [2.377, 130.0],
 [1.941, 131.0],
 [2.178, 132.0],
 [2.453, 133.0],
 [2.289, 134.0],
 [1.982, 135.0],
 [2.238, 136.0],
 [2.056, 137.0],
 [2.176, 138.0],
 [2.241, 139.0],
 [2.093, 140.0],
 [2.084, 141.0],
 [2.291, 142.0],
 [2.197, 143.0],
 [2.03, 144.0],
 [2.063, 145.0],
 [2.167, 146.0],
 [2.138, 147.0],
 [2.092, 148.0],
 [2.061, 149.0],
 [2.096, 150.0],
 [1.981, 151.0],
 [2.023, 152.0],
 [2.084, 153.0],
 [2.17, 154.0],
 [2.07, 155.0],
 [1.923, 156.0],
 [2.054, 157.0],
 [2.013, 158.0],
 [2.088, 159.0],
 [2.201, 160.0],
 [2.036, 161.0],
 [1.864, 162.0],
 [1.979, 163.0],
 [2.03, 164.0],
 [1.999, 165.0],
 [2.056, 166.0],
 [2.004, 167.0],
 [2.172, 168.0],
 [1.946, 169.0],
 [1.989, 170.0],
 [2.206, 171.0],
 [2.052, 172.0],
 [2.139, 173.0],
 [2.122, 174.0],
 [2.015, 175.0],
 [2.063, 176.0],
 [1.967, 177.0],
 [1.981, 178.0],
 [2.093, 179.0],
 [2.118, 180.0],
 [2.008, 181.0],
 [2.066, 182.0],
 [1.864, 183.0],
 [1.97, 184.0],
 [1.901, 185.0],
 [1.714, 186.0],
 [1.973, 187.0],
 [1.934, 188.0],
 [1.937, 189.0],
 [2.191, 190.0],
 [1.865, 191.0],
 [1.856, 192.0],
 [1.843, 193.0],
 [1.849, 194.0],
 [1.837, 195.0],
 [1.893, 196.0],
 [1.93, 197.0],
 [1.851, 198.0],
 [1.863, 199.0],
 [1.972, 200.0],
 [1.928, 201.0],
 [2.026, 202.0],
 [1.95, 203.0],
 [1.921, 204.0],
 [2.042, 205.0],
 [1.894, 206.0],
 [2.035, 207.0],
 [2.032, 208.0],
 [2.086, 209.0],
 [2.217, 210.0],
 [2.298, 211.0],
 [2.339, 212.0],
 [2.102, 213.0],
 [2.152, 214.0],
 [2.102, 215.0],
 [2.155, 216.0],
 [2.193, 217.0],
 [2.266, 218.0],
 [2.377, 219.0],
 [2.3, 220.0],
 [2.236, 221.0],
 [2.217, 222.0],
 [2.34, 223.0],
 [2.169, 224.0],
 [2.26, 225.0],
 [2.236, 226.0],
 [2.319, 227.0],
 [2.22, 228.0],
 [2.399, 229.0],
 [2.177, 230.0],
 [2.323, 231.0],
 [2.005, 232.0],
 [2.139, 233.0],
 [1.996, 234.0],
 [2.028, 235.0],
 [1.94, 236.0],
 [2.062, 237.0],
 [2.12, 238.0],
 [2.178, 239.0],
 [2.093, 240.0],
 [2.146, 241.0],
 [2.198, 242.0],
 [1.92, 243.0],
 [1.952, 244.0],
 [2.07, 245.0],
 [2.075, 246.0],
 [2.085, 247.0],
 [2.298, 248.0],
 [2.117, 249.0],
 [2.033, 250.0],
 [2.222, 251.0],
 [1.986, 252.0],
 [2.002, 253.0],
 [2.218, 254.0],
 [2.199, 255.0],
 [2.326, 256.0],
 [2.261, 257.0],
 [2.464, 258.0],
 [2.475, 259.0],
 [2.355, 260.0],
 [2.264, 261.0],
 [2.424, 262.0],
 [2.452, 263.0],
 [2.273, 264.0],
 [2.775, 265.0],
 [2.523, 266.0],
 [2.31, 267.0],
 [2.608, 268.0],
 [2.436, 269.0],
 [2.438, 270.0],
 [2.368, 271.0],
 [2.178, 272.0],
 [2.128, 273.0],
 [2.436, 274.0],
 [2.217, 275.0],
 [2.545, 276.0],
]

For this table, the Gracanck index 0.23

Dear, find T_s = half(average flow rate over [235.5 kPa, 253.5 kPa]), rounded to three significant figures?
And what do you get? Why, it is 1.04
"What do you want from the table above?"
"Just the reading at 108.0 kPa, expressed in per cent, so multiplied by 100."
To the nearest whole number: 193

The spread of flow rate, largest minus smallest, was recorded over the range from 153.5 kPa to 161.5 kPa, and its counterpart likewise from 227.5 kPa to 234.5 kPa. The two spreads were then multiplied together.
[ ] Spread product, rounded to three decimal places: 0.112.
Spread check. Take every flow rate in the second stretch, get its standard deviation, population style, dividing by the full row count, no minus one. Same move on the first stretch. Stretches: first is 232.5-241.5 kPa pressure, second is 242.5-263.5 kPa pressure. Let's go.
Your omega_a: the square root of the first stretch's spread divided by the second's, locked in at 0.65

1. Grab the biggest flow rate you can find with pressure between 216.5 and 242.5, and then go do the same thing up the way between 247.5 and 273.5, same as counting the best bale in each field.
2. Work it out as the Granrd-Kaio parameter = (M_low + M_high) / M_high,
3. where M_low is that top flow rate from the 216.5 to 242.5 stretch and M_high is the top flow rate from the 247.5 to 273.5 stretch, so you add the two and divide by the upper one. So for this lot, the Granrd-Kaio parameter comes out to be 1.86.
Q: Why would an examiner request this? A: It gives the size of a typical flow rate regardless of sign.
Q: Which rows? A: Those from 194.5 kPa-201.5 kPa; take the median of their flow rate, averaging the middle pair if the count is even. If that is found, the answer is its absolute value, 1.89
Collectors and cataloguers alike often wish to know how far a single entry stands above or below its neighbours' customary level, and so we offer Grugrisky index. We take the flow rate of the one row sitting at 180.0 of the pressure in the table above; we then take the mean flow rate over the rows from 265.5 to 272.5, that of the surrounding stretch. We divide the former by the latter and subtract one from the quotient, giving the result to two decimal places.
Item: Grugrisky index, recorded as -0.12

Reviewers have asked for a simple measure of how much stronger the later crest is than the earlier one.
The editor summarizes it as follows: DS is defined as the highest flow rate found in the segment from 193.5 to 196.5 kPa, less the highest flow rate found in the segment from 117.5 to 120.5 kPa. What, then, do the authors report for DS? -0.20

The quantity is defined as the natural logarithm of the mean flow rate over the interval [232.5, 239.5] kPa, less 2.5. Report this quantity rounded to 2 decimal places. -1.77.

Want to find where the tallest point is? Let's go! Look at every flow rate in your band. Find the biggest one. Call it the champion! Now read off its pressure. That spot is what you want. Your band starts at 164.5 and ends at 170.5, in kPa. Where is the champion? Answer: 168.0 kPa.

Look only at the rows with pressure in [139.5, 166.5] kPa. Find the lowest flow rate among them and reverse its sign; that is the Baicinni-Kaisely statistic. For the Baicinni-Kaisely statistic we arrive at -1.86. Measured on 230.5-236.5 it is -1.94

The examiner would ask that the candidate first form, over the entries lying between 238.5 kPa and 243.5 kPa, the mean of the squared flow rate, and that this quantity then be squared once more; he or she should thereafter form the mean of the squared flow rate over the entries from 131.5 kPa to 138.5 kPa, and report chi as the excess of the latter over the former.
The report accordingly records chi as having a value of -15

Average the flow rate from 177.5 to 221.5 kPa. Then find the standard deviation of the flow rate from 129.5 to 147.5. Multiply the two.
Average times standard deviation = 0.27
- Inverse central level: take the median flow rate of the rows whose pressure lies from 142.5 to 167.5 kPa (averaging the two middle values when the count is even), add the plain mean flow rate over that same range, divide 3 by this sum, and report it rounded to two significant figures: 0.73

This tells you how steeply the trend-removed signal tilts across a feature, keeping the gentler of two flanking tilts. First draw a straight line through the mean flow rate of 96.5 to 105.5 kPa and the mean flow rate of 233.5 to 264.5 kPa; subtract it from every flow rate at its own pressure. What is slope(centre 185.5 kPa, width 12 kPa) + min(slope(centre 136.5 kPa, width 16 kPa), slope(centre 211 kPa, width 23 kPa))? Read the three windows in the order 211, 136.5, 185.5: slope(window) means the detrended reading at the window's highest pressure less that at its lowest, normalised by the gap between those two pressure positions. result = -0.044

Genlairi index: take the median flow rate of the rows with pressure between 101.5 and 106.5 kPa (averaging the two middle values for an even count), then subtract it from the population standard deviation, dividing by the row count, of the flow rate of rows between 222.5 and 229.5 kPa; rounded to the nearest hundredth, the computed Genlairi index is -1.94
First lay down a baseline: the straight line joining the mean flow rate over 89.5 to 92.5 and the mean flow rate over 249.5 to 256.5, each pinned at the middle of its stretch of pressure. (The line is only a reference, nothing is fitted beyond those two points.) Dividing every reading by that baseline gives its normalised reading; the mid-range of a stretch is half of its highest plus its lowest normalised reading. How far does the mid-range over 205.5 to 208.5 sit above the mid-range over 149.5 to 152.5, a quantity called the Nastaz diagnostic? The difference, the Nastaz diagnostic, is -0.03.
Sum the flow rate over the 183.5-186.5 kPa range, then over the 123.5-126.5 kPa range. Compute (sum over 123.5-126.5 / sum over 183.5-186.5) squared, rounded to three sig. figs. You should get 1.56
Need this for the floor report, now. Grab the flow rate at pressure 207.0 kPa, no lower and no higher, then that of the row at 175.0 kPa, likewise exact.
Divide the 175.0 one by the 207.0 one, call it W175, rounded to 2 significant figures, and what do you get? 0.99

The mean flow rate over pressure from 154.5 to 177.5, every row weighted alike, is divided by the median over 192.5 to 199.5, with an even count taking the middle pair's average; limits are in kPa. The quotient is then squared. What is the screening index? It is 1.2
